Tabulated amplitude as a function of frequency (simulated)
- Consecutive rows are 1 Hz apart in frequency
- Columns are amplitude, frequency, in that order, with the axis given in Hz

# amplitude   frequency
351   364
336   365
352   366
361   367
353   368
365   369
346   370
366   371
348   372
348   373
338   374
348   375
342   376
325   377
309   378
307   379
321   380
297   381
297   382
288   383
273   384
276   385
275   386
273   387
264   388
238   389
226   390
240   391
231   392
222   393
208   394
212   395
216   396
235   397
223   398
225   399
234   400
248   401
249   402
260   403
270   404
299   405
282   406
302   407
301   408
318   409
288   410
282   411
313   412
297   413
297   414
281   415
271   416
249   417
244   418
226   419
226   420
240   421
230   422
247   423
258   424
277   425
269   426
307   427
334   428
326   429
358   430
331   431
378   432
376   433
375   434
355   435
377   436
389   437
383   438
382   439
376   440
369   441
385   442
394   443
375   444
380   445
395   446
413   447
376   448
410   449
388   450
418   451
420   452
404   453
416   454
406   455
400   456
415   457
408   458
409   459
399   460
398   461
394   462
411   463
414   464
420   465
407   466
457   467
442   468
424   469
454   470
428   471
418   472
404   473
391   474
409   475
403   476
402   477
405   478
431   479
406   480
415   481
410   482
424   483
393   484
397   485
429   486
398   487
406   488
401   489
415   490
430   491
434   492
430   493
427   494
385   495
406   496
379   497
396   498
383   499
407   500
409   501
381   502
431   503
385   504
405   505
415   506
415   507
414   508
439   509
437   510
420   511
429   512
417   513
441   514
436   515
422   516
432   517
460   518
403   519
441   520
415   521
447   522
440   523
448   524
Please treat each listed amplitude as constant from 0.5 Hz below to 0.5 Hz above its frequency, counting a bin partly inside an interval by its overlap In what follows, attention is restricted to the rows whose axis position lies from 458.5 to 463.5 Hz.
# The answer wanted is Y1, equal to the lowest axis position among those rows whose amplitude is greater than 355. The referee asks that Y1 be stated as 459 Hz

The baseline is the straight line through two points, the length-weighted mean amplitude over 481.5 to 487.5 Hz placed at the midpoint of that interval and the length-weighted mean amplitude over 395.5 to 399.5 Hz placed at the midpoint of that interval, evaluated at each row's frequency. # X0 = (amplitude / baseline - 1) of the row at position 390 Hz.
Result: 0.1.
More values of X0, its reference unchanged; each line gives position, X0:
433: 0.3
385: 0.4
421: -0.1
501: -0.1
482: 0.0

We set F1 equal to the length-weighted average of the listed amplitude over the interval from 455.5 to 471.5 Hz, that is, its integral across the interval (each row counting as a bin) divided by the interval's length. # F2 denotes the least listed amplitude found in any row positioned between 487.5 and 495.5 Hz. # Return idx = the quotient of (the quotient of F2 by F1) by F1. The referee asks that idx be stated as 0.0022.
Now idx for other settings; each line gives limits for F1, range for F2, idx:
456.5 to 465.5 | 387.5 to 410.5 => 0.0013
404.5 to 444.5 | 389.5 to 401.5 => 0.0021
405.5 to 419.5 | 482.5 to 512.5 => 0.0048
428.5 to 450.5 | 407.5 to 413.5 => 0.0020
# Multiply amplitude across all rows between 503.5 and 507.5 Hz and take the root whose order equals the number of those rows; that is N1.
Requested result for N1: 405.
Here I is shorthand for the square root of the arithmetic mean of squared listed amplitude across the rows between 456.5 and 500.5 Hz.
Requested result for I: 412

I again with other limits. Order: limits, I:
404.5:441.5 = 313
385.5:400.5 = 236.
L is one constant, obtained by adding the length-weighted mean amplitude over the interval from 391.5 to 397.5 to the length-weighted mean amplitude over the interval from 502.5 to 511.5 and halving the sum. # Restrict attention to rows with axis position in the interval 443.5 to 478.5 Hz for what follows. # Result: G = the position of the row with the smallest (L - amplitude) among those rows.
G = 467 Hz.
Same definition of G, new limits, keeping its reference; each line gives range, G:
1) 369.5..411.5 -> 371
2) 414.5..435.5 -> 432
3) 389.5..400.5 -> 391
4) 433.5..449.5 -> 447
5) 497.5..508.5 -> 503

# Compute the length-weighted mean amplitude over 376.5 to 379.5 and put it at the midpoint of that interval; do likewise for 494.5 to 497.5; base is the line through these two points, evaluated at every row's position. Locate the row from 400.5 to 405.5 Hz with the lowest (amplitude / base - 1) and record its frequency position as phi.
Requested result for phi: 401 Hz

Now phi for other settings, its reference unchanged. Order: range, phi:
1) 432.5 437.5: 435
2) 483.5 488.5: 484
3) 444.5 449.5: 448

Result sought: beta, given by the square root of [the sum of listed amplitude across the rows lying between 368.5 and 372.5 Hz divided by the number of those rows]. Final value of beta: 18.9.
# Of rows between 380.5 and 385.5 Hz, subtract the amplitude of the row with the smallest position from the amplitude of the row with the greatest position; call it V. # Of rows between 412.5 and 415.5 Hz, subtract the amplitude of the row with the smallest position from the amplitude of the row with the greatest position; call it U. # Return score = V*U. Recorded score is 336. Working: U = -16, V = -21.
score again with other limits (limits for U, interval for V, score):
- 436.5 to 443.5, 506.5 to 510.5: 110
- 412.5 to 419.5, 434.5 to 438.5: -1988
